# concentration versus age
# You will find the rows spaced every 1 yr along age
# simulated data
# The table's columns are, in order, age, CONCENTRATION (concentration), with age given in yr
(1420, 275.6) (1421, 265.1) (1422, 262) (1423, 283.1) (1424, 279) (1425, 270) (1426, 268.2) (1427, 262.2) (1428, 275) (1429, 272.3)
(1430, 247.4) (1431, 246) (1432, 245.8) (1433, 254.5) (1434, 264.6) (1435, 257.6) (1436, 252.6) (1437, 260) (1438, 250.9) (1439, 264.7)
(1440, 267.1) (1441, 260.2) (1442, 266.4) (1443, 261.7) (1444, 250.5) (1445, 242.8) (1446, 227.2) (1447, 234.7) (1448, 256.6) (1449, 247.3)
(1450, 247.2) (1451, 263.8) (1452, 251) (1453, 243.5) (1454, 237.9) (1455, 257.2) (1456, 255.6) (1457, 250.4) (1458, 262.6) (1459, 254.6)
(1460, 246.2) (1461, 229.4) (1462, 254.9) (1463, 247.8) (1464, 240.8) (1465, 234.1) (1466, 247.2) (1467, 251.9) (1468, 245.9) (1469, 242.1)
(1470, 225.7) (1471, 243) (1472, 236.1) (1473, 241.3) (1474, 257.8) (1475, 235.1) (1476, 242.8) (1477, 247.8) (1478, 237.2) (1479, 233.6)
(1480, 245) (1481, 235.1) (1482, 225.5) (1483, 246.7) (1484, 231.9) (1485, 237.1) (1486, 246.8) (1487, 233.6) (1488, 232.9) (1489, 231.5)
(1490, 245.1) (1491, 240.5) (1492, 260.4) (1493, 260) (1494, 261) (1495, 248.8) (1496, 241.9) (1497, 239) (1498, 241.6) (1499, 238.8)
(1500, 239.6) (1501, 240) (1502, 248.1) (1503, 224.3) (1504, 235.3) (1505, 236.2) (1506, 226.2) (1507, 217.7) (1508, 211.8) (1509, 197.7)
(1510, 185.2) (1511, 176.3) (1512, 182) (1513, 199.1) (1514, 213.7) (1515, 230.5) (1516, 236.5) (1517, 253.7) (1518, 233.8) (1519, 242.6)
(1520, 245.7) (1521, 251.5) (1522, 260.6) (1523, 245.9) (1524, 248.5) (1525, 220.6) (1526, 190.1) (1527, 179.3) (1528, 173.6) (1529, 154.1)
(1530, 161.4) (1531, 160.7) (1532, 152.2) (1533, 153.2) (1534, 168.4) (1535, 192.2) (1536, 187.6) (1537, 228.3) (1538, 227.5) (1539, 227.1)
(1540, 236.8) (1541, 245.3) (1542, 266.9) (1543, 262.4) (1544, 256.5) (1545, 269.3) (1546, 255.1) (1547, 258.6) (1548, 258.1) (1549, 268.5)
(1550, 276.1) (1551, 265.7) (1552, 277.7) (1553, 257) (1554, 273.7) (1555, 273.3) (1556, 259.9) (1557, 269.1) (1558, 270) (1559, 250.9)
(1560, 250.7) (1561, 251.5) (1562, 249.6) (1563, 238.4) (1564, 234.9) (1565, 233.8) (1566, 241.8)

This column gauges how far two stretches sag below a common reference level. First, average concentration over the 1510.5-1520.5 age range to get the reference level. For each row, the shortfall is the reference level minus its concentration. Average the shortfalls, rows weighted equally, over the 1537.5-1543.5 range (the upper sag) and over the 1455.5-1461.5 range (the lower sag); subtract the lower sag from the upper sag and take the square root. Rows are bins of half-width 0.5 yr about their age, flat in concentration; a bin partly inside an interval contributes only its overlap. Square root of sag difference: 2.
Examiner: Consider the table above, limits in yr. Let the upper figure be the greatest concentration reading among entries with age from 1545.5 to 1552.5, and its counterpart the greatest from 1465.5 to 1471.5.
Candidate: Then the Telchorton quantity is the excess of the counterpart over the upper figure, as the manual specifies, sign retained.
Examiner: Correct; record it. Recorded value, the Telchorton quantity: -26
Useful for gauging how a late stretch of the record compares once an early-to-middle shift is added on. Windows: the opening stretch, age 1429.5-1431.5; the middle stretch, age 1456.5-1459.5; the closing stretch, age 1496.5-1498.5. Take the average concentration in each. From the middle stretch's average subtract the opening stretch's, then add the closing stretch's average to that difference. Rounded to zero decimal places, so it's 249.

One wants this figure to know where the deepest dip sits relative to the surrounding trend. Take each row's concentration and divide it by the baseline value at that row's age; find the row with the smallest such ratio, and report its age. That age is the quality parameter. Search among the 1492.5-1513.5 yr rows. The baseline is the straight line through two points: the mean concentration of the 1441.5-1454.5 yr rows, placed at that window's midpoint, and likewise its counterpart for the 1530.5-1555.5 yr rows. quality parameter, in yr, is 1511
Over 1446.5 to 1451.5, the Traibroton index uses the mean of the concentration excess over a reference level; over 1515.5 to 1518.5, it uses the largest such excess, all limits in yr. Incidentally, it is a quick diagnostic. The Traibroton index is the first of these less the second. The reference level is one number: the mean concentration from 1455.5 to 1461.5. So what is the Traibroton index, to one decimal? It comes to -3.8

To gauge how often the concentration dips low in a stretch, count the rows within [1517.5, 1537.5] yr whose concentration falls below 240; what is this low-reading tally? 14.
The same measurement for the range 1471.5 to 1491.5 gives 11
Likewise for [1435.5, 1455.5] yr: 3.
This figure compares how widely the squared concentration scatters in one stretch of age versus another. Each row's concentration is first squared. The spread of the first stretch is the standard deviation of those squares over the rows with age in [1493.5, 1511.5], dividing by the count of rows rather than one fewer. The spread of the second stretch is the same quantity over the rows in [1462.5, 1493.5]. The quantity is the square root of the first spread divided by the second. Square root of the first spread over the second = 1.5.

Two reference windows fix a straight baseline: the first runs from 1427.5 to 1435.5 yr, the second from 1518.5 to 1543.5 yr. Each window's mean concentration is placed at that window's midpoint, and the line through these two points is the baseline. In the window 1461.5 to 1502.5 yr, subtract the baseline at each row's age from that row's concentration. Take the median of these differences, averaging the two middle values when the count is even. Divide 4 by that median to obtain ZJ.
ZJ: 0.7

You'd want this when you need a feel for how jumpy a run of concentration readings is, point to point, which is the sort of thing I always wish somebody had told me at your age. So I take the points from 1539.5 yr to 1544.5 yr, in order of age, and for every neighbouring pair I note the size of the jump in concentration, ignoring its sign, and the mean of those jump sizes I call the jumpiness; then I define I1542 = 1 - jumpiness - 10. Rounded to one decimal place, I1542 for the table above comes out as -19.1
